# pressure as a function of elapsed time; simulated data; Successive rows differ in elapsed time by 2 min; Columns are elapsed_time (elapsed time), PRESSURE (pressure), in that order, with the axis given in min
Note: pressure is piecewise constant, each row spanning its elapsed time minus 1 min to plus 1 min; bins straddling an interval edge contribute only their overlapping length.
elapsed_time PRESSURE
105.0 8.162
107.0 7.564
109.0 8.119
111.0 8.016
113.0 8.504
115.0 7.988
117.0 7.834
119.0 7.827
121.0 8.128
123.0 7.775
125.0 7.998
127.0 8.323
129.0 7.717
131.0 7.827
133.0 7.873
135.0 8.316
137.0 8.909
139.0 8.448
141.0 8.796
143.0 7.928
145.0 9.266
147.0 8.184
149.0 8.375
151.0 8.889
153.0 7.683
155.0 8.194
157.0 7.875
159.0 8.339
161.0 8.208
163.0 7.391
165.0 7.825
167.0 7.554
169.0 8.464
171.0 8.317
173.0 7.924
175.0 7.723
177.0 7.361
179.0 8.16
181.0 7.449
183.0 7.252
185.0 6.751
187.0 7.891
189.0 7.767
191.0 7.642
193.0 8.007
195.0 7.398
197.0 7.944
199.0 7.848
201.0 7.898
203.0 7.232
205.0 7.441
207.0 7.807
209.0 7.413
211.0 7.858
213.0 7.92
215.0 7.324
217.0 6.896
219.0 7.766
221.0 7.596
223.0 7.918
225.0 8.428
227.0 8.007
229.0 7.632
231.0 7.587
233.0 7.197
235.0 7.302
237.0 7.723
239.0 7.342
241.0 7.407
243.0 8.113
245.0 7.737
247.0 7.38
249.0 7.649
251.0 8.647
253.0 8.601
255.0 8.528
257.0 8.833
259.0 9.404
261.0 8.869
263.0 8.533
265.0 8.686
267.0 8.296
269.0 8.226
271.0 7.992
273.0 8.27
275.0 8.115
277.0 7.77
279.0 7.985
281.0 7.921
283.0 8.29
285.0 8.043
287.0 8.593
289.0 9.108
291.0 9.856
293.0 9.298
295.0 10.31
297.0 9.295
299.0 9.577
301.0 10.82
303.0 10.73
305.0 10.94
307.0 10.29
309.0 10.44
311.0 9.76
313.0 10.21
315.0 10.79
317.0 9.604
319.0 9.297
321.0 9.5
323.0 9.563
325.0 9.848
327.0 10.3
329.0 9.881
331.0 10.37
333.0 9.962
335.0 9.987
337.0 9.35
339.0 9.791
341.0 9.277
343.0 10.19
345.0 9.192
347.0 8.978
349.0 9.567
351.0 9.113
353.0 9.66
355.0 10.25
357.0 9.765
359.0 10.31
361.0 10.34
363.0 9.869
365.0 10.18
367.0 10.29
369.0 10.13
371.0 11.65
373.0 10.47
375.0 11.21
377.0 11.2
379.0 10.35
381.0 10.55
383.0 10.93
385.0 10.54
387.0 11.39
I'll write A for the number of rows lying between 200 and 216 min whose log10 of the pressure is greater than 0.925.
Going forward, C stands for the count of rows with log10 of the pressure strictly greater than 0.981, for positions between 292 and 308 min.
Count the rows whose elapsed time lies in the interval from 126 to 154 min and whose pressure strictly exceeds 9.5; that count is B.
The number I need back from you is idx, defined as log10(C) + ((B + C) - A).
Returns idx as 7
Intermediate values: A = 0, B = 0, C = 6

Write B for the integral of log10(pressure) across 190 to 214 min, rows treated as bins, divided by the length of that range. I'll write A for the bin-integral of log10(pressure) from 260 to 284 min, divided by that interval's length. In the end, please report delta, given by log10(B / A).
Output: -0.01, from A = 0.916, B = 0.89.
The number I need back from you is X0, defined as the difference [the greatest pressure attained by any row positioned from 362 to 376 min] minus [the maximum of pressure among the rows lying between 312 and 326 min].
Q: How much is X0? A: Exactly 0.86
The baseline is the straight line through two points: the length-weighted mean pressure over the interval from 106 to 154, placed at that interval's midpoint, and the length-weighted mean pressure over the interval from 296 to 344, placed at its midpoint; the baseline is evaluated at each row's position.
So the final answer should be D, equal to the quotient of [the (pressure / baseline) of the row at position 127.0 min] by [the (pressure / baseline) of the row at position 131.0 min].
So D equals 1.07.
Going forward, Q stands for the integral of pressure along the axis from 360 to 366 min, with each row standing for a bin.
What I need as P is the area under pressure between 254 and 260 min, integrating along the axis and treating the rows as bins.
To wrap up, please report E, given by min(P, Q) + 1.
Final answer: 55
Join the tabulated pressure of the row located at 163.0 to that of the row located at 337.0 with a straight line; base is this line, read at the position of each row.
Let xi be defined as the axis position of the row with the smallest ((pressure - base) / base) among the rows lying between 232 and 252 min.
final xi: 233.0 min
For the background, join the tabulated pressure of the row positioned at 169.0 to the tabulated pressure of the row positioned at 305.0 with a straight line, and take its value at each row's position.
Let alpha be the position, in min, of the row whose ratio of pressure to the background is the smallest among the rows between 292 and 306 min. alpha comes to 297.0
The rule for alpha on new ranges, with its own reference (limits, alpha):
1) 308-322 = 319.0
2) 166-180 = 177.0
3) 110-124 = 123.0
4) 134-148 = 143.0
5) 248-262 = 249.0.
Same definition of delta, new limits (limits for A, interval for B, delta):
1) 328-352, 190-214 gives -0.05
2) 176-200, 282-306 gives 0.05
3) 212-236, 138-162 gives 0.02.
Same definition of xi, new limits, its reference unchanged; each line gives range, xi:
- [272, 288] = 277.0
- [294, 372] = 347.0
